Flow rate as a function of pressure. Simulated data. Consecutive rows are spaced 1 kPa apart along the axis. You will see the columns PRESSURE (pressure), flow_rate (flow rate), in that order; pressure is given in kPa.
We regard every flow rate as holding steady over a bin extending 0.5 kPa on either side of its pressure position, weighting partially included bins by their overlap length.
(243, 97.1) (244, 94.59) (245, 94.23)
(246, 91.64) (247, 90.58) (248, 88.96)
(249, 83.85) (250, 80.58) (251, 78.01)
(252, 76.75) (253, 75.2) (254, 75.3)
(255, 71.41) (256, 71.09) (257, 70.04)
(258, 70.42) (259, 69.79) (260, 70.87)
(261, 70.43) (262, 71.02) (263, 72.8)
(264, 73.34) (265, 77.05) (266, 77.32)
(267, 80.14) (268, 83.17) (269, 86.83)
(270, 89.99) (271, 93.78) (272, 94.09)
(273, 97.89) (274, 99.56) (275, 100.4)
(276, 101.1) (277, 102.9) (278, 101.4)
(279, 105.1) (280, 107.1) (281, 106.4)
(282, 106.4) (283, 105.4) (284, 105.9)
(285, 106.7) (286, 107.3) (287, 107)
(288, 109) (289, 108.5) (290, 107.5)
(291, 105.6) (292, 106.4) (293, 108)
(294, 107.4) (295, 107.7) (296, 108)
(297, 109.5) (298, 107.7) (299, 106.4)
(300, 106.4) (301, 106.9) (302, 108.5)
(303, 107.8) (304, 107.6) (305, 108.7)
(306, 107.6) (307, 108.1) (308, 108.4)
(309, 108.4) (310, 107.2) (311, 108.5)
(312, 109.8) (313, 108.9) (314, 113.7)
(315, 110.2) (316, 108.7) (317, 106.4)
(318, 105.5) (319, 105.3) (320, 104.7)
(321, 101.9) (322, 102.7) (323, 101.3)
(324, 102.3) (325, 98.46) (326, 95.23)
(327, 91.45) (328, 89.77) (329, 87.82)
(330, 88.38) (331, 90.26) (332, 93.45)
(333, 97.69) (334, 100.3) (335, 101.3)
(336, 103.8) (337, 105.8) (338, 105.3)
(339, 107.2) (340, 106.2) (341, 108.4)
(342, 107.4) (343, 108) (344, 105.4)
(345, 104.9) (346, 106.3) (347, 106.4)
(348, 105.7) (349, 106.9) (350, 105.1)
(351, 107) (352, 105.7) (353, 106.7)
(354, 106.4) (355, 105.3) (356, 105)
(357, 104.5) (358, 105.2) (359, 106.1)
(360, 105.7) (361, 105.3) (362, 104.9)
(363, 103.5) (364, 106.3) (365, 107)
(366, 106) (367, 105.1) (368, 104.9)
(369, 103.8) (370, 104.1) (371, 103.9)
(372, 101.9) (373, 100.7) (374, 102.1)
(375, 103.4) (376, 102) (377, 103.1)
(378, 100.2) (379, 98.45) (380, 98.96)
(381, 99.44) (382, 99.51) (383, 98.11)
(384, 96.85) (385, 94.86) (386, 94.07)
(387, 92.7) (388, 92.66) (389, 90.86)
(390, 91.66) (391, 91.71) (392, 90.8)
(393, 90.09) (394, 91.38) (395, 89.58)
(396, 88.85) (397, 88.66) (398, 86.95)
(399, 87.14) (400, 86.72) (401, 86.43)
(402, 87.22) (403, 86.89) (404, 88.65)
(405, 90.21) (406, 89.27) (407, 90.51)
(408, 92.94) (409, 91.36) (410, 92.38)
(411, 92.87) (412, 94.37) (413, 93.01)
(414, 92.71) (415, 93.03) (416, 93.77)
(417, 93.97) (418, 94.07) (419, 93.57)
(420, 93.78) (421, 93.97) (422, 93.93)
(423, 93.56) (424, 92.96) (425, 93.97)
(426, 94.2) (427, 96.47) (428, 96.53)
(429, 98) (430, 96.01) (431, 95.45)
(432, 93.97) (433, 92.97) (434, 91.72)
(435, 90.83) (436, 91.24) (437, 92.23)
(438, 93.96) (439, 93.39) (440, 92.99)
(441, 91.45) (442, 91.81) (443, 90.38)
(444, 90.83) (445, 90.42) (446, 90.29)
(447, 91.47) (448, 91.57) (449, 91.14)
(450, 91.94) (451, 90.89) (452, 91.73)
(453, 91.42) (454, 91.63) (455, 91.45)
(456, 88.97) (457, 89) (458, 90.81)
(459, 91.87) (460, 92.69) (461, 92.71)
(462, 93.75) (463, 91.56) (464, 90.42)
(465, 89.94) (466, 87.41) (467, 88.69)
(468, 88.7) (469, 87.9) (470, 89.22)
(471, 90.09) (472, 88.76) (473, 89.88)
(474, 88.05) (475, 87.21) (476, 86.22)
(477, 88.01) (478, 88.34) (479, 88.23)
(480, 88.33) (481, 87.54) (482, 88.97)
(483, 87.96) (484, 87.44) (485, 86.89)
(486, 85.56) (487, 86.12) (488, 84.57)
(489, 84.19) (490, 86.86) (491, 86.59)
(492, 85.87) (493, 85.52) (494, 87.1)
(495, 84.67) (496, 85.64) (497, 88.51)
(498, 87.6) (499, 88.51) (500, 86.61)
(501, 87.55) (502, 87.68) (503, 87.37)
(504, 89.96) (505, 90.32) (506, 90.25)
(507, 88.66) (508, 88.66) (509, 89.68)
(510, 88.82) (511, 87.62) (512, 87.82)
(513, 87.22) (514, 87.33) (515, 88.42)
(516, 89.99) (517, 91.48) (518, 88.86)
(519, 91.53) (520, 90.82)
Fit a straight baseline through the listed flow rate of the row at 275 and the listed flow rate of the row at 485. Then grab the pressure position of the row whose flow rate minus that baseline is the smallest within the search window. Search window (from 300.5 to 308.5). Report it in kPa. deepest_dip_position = 301 kPa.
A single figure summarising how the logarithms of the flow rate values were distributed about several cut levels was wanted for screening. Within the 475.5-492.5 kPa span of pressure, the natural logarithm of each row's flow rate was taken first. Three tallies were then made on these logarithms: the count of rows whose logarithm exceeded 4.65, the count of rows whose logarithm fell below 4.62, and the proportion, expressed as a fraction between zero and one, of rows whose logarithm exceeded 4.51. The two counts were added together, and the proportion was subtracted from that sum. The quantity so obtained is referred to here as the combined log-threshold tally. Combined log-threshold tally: 17.0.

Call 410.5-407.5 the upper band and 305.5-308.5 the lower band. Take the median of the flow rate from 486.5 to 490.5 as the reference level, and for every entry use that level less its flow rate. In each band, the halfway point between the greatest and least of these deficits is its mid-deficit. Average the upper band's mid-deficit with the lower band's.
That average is -15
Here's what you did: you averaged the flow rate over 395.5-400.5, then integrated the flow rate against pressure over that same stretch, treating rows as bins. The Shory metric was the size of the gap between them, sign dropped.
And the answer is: 351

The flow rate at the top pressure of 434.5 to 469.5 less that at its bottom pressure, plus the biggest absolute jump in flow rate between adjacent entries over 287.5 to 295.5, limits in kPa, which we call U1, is -1.0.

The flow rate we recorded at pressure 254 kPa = 75.3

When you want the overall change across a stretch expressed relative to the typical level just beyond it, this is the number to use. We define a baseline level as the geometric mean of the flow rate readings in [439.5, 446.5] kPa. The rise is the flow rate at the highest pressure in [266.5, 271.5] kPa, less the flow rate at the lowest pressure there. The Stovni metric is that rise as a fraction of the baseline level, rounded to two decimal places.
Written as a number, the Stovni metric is 0.15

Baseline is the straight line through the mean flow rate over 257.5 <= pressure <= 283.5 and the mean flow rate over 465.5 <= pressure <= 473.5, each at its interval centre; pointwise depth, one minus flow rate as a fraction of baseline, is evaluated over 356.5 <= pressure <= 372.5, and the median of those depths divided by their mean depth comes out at 1.01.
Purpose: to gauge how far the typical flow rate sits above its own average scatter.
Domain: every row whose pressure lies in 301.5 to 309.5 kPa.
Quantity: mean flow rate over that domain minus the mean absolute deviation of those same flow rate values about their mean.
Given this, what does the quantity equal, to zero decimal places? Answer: 108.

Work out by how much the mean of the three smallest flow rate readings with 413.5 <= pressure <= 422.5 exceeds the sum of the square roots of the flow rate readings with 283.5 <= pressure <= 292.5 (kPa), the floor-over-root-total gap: 0.0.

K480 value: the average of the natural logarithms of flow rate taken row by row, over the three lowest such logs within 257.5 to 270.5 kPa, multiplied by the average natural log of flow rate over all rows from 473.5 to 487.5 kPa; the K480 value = 19.0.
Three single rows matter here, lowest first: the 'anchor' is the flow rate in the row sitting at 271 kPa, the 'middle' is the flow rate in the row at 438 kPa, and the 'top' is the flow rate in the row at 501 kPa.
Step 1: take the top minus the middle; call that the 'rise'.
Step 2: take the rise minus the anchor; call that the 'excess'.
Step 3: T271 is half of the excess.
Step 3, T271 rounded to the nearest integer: -50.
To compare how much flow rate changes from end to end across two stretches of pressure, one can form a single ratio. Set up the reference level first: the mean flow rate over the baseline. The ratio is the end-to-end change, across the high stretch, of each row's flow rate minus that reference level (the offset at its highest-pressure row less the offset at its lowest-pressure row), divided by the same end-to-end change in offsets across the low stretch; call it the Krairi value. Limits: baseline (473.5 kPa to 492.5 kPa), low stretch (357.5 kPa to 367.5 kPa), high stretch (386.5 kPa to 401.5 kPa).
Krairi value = 63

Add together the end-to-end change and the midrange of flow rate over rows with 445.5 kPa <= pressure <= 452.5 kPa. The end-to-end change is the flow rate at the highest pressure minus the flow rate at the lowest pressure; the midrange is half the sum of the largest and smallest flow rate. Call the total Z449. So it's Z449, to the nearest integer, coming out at 93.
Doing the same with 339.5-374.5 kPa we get 100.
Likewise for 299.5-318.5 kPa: 109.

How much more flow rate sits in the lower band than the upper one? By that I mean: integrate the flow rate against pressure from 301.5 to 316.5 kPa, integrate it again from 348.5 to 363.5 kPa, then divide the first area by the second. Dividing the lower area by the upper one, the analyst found 1.03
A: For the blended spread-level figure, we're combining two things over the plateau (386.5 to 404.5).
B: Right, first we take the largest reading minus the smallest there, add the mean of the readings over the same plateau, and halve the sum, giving 47.8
